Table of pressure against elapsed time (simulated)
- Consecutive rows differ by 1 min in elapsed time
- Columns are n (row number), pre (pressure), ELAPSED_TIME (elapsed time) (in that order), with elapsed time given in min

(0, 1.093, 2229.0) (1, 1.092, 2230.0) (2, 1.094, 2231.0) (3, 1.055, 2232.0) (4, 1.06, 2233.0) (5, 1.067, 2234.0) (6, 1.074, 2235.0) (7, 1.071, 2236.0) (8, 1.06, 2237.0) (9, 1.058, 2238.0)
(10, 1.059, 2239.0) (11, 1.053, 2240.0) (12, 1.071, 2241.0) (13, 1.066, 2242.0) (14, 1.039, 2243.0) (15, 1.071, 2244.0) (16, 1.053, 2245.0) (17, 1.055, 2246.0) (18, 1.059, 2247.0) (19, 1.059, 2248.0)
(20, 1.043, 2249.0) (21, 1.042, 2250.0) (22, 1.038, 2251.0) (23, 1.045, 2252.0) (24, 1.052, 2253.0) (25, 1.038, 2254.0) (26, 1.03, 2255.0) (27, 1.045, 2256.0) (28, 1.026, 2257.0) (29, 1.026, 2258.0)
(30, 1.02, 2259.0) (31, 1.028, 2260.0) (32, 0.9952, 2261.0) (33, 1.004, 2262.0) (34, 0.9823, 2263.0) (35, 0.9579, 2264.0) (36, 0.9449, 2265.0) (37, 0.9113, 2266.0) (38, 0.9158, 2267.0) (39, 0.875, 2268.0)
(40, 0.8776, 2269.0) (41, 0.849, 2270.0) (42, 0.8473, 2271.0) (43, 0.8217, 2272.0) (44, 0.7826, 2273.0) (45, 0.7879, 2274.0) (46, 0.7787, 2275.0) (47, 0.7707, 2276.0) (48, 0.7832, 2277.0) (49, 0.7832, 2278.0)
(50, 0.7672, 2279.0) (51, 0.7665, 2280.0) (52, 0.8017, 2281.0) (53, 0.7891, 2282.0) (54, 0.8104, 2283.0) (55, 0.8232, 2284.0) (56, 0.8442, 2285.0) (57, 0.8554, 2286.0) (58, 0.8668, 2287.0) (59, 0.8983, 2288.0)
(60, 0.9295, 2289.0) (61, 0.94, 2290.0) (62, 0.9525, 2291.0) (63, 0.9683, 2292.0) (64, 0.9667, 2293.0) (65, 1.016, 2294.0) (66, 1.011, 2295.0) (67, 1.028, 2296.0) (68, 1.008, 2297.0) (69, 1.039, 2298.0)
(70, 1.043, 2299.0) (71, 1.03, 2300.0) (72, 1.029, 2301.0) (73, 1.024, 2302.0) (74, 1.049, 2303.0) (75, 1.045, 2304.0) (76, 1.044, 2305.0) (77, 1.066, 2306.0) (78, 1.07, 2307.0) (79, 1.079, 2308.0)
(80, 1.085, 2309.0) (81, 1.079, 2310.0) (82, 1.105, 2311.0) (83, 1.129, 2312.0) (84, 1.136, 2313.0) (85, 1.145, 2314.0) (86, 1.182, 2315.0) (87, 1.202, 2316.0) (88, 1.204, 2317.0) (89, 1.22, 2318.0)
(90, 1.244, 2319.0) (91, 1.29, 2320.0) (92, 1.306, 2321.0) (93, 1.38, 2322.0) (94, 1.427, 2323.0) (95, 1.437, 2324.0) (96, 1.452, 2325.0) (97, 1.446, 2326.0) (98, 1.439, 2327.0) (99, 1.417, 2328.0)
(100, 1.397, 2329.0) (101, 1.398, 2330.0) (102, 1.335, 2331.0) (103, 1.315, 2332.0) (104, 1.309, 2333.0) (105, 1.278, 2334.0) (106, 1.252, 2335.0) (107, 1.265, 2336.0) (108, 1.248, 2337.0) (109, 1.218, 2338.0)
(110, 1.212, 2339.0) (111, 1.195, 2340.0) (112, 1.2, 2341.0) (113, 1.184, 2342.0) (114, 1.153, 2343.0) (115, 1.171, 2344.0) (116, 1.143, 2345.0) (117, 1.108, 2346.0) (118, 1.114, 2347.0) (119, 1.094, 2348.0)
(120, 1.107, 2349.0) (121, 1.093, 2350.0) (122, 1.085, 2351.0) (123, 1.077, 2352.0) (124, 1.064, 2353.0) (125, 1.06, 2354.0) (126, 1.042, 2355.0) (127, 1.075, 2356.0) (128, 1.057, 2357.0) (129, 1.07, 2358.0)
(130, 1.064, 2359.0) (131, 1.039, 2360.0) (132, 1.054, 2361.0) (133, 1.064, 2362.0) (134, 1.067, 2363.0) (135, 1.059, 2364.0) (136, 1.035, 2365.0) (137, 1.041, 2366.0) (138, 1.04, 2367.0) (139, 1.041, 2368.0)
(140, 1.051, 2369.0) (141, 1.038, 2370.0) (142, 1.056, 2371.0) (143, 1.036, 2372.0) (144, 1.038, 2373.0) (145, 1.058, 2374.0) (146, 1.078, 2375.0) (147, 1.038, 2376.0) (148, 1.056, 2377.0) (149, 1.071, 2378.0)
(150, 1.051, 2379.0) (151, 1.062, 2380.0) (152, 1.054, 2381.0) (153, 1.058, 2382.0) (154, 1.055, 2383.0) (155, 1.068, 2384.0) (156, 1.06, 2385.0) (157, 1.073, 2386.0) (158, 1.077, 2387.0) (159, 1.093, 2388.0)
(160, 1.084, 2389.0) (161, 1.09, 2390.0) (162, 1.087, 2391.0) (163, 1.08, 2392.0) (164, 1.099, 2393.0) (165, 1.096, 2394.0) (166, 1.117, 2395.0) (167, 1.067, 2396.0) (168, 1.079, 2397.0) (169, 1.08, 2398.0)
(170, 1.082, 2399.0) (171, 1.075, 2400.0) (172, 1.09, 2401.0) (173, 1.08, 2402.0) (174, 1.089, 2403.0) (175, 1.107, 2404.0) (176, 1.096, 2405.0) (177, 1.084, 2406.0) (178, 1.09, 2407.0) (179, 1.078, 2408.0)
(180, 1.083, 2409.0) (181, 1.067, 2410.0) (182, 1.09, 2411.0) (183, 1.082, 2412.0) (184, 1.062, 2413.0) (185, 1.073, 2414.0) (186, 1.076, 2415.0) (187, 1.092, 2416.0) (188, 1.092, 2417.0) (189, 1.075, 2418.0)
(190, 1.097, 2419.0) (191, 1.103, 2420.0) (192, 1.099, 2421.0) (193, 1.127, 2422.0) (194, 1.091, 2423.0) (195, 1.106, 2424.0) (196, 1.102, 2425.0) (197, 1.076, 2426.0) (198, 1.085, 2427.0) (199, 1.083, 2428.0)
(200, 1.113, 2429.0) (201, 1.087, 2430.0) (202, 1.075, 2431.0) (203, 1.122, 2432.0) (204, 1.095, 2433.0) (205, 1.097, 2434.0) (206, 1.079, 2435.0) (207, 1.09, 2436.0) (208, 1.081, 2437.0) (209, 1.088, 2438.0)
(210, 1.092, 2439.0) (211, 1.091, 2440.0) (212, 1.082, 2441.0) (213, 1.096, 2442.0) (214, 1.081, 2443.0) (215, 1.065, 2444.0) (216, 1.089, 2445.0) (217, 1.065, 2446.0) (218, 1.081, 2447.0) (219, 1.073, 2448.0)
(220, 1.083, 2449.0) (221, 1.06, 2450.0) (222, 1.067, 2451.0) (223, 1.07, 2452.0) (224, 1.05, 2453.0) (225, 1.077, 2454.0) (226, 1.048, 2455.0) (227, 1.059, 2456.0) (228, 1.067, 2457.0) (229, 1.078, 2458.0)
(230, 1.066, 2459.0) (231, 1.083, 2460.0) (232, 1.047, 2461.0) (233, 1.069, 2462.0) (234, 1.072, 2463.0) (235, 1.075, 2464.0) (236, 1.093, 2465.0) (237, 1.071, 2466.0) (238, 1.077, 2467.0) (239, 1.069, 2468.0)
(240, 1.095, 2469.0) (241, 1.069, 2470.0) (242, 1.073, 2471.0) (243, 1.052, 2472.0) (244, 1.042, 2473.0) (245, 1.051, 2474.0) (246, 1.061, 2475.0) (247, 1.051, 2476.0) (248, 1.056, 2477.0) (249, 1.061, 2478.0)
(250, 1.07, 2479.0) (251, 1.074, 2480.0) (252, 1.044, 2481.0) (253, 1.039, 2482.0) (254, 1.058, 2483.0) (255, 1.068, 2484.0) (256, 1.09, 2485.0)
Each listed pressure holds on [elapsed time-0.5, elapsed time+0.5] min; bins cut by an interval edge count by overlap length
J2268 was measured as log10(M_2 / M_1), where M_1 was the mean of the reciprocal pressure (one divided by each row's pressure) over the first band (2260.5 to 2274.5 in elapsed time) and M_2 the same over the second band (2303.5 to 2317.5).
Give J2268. -0.10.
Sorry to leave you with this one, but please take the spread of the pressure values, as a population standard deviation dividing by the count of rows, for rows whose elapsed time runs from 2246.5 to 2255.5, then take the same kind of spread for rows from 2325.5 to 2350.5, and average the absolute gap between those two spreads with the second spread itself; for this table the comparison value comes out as 0.106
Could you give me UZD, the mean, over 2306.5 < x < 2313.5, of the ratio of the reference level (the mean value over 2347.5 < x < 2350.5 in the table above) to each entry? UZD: 1.001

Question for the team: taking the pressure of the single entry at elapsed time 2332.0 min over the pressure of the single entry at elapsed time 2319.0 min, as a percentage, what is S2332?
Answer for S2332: 106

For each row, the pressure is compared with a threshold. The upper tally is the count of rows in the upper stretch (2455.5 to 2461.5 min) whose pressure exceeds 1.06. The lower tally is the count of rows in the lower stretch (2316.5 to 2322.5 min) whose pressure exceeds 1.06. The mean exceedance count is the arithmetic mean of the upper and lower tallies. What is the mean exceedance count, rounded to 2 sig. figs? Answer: 5.0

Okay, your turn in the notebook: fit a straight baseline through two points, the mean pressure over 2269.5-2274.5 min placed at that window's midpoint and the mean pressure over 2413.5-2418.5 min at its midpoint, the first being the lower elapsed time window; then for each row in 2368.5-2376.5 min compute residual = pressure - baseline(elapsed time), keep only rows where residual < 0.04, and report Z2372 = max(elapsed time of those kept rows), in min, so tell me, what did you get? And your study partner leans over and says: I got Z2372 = 2376.0 min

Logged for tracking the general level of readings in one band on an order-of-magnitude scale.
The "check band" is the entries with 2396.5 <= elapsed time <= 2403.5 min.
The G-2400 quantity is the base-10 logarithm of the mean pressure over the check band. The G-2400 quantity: 0.034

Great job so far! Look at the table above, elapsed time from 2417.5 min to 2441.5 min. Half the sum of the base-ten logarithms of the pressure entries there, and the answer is 0.46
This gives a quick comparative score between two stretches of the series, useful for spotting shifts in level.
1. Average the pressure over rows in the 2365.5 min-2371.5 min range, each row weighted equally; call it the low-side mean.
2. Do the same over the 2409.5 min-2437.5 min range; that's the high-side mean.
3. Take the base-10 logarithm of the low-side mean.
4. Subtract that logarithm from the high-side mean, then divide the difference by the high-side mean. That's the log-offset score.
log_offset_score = 0.98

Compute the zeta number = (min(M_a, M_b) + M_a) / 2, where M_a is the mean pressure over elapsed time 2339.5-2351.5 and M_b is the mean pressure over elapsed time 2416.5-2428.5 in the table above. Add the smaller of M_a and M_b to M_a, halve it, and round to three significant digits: 1.12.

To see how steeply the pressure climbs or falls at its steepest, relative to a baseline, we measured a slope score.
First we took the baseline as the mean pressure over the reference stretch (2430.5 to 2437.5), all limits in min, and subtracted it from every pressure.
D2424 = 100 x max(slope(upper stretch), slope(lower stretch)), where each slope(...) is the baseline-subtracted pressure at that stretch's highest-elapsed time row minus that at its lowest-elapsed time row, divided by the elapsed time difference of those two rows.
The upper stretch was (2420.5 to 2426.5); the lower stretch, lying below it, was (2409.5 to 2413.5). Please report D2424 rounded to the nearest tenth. -0.2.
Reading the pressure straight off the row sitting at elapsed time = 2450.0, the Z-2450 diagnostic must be 1.06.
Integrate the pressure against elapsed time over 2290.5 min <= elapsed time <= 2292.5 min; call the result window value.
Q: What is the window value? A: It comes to 1.9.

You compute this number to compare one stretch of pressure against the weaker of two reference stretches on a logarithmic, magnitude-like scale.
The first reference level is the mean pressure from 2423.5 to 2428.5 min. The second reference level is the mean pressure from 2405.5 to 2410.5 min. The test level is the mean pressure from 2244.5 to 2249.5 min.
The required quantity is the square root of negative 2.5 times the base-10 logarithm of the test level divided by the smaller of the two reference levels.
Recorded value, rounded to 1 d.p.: 0.2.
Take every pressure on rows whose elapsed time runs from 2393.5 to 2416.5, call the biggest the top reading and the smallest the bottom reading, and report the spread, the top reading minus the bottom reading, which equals 0.055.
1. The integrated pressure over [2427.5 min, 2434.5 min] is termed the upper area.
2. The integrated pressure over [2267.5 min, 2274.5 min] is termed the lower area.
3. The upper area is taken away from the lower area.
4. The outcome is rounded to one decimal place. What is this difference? -1.8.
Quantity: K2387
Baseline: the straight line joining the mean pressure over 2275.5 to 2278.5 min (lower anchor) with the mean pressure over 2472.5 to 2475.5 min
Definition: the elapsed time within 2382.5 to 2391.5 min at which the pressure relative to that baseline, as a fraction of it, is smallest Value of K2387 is 2383.0 min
